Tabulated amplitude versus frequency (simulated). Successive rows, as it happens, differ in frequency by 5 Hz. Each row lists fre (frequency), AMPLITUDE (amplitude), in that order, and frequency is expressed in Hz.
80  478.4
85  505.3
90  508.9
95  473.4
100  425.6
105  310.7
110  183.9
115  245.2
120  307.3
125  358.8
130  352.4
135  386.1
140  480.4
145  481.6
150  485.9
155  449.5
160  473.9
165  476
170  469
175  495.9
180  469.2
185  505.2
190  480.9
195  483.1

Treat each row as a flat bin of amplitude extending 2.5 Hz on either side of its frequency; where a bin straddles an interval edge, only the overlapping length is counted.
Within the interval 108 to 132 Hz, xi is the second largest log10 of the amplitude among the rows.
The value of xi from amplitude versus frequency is 2.55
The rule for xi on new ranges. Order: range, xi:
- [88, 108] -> 2.68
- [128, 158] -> 2.68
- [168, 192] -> 2.70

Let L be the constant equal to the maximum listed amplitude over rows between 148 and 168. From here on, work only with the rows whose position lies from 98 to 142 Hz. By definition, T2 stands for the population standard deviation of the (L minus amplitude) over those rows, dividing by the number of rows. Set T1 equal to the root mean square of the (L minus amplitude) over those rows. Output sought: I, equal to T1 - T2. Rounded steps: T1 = 170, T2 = 85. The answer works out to 85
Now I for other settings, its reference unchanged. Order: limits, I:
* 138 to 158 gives 4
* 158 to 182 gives 4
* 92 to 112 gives 65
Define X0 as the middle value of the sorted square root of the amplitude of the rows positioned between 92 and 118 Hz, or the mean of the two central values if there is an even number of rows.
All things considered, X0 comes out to 18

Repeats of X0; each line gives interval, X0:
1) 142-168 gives 22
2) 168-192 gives 22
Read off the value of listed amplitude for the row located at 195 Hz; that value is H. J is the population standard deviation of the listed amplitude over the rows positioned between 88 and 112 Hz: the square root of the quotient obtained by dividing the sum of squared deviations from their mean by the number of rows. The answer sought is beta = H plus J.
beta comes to 602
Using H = 483.1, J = 119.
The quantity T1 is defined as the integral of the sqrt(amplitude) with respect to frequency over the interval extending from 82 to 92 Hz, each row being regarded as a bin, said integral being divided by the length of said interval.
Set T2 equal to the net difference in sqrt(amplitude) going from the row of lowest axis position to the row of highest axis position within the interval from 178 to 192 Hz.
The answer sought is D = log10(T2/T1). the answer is -1.92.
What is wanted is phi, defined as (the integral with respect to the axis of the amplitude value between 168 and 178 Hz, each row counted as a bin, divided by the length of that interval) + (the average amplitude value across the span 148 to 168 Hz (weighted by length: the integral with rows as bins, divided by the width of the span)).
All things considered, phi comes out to 953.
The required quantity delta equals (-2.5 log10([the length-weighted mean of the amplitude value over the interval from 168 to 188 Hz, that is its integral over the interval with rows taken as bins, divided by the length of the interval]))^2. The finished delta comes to 45.1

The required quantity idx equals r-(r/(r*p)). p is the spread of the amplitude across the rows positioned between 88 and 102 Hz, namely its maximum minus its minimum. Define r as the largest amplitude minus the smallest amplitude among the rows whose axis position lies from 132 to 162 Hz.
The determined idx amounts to 100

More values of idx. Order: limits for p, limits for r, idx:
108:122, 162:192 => 36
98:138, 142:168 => 36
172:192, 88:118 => 325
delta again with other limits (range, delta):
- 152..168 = 44.5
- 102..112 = 36.4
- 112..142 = 40.5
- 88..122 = 40.4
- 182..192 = 45.3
